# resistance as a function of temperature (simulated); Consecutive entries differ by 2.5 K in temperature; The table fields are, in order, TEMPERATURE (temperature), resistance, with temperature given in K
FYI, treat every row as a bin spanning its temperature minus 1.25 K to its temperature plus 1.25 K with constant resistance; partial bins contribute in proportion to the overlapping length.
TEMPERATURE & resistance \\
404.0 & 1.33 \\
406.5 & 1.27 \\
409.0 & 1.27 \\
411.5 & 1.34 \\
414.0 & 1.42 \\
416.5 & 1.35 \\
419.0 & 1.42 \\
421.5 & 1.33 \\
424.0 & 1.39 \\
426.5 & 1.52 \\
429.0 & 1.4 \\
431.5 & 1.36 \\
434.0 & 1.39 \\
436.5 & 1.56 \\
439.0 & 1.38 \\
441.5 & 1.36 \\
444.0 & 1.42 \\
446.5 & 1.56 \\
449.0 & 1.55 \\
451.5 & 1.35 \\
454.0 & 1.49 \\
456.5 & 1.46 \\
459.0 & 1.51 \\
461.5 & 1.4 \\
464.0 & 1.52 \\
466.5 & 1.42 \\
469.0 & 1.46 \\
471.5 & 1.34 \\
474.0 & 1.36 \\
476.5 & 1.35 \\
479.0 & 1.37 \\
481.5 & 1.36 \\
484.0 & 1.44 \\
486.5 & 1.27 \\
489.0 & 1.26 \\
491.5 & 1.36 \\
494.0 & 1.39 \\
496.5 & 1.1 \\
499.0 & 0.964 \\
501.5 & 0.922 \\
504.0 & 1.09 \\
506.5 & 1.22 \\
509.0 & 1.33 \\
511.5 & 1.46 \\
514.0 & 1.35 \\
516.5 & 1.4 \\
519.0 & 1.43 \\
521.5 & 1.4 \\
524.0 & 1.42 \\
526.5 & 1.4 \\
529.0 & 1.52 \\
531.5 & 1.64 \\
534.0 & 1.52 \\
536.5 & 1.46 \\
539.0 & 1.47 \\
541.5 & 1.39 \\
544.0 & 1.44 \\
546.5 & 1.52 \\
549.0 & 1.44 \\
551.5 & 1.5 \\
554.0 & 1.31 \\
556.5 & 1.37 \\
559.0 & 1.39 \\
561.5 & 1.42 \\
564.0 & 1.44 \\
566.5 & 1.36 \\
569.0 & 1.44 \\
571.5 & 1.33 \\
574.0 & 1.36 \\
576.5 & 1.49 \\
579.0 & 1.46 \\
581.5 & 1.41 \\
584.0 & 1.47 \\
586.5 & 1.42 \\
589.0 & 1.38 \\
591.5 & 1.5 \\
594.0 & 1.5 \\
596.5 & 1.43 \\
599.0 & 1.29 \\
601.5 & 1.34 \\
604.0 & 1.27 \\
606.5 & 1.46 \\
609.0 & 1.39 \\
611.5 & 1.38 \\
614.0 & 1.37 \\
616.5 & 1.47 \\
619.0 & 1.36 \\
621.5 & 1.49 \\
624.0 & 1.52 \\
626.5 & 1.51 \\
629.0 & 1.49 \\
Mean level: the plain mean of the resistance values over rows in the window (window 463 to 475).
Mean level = 1.42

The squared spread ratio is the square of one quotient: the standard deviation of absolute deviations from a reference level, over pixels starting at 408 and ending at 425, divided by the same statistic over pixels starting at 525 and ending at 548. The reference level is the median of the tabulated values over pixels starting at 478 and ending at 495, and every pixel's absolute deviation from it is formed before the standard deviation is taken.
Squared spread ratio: 0.1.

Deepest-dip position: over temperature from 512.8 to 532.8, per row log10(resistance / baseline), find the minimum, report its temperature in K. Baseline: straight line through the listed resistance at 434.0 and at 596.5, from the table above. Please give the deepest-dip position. 514.0 K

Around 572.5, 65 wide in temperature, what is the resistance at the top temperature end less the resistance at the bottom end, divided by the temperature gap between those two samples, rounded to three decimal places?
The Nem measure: -0.002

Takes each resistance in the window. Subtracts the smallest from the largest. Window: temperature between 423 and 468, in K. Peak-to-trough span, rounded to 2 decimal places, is 0.21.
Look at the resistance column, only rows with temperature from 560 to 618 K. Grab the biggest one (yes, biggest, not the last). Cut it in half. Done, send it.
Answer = 0.750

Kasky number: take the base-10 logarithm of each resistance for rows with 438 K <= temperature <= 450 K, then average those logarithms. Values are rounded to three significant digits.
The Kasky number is 0.162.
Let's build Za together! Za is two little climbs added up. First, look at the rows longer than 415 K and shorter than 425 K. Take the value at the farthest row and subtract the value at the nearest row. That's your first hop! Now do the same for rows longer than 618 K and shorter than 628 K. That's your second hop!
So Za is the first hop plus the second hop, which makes 0.190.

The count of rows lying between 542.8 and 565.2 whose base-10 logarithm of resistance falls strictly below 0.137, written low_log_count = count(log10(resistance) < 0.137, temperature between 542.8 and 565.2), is 2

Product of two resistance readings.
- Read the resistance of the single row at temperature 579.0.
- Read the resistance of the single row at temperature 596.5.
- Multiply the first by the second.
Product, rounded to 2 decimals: 2.09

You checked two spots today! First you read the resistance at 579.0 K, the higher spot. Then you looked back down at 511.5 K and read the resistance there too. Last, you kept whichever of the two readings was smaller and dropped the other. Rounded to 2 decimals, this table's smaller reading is 1.46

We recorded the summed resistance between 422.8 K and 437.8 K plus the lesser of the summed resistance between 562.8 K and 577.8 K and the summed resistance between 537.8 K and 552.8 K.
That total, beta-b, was 17.04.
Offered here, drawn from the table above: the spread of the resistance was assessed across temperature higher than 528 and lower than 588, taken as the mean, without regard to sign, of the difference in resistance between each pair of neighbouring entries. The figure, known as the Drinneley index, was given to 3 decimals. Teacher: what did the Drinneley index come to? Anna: 0.070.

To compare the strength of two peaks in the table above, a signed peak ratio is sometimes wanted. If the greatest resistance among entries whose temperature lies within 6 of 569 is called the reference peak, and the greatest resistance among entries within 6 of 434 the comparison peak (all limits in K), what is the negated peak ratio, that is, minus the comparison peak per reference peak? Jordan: -1.08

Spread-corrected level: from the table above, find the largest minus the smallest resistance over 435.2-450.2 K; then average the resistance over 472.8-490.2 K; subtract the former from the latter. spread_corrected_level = 1.14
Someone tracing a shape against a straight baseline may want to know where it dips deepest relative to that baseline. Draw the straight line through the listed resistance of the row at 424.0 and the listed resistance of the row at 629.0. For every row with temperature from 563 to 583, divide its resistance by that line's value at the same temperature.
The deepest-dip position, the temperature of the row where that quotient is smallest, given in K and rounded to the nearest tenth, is 571.5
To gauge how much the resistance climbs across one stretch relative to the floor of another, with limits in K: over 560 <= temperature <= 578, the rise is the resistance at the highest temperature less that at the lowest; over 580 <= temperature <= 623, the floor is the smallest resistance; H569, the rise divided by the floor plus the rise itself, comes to 0.13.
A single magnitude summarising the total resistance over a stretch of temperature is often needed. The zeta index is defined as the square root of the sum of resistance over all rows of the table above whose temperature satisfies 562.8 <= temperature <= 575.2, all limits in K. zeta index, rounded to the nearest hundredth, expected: 2.63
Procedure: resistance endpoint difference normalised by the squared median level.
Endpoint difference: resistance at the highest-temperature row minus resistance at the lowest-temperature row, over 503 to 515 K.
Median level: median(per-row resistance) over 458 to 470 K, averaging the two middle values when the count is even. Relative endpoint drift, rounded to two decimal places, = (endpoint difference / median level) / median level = 0.12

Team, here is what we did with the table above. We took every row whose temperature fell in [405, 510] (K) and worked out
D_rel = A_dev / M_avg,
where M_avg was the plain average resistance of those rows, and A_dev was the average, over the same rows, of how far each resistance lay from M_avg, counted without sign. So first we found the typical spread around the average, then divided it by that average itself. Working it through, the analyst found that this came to 0.069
